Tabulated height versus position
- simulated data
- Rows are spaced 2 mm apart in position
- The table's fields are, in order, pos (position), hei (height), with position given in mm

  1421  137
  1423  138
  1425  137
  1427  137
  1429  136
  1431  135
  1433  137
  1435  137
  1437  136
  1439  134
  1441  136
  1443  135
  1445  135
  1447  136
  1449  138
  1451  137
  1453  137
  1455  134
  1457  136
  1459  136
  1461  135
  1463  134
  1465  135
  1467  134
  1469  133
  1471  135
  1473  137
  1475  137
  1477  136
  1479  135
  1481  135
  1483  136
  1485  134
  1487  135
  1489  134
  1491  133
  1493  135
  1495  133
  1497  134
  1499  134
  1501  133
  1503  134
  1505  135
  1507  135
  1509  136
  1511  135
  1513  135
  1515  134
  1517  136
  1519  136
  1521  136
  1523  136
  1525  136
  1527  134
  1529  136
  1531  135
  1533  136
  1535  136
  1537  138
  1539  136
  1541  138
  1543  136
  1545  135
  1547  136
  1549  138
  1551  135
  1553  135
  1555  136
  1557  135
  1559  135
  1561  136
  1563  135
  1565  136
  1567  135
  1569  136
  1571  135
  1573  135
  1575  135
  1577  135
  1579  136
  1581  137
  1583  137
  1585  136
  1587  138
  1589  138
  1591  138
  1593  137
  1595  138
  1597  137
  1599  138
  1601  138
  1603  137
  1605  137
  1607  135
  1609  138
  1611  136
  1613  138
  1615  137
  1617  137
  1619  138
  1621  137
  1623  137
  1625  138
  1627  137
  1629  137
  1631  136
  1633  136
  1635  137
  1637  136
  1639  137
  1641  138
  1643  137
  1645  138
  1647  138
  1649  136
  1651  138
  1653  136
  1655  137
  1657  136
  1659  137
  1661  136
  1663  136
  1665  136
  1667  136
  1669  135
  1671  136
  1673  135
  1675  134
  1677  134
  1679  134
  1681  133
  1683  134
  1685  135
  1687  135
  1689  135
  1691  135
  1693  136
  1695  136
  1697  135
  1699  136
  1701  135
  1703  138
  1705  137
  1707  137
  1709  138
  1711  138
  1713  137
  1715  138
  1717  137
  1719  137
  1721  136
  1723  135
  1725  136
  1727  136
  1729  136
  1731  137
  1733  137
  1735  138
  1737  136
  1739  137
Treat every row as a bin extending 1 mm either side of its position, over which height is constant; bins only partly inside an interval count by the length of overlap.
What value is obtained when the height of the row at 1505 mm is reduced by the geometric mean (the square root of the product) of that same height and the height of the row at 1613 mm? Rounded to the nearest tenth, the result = -1.5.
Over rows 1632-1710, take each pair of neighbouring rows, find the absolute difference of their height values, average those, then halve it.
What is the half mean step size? 0.42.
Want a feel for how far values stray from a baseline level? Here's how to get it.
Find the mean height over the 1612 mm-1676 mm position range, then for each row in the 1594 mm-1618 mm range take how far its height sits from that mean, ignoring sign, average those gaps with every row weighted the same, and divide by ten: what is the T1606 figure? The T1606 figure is 0.090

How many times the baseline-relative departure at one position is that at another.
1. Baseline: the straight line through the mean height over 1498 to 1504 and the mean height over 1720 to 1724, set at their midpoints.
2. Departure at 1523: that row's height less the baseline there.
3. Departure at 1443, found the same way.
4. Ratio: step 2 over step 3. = 1.2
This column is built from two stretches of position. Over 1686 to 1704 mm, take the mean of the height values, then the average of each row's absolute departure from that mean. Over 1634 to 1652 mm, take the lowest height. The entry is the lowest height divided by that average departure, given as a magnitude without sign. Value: 184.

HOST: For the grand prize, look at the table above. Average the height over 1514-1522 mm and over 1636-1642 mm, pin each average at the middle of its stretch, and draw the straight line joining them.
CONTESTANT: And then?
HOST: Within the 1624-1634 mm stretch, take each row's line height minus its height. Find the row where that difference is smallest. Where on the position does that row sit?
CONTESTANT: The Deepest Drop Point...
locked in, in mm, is 1625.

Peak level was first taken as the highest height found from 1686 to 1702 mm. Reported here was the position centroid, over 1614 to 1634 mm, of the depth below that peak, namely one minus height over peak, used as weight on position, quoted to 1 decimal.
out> 1622.0 mm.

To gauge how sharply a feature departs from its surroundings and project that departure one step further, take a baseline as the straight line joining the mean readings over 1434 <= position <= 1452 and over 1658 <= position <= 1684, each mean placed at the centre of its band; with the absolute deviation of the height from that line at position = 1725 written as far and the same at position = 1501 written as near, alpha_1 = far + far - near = -0.5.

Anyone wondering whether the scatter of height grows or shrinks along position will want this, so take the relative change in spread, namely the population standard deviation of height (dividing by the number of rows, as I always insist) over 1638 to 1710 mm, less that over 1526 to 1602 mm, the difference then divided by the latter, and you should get 0.11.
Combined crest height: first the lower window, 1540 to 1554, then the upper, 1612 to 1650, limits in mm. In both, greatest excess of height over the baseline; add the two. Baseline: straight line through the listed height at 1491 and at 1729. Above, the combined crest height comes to 7.8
